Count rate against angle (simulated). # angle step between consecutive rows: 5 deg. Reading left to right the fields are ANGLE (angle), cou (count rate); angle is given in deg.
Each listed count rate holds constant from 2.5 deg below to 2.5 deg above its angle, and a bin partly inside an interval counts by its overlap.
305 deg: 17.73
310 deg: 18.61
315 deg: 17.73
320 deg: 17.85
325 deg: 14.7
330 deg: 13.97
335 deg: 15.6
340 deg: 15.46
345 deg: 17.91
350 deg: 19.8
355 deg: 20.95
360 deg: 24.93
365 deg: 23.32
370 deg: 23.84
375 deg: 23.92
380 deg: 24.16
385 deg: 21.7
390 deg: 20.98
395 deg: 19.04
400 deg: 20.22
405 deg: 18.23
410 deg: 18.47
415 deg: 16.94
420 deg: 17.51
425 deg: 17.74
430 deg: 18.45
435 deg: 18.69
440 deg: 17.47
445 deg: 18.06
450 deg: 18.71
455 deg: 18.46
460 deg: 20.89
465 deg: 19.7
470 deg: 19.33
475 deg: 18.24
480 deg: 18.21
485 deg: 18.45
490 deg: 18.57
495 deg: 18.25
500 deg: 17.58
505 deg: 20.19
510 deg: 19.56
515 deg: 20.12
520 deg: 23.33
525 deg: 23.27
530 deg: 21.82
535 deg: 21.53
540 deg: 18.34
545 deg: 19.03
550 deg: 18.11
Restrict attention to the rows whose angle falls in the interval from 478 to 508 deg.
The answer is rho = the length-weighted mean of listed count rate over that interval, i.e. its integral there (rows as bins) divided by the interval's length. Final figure 18.6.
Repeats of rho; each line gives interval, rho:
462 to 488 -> 18.8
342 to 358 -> 19.6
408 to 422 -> 17.6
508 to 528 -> 21.6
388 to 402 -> 20.0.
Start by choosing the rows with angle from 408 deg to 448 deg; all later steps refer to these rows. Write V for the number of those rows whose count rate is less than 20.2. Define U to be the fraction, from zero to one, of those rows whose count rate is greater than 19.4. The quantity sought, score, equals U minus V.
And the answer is -8.0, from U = 0.0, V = 8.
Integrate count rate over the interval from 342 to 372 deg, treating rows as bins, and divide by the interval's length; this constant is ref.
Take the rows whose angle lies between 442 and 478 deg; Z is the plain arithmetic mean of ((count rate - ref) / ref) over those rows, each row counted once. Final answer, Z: -0.12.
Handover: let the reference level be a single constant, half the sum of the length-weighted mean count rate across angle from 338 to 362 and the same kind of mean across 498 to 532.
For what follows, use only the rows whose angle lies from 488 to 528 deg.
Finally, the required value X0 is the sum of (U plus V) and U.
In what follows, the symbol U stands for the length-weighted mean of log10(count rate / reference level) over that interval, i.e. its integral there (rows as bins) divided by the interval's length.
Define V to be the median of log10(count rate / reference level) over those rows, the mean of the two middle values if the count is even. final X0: -0.02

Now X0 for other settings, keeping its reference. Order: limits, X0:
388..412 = -0.07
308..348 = -0.27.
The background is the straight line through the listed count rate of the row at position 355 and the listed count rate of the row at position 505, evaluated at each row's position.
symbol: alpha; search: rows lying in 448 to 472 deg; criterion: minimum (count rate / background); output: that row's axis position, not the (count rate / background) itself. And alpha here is 455 deg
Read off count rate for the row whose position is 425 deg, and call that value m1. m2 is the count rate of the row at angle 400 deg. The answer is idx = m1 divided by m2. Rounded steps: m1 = 17.74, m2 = 20.22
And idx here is 0.88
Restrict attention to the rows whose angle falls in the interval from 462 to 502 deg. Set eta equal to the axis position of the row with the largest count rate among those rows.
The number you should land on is 465 deg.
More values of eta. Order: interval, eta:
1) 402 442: 435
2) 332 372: 360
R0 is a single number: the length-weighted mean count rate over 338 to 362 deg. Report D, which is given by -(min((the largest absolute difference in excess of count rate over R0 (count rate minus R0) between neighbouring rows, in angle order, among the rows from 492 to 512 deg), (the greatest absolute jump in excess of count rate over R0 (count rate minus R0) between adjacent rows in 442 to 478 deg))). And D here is -2.4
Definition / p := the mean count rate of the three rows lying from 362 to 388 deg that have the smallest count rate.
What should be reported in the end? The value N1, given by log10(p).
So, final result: 1.36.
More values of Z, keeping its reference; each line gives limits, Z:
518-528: 0.08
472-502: -0.16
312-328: -0.23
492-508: -0.14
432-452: -0.16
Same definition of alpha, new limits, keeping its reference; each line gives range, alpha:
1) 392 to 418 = 415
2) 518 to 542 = 540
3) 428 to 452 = 440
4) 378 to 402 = 395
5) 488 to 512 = 500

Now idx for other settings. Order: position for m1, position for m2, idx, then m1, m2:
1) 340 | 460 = 0.74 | 15.46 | 20.89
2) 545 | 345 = 1.06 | 19.03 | 17.91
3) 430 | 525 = 0.79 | 18.45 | 23.27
